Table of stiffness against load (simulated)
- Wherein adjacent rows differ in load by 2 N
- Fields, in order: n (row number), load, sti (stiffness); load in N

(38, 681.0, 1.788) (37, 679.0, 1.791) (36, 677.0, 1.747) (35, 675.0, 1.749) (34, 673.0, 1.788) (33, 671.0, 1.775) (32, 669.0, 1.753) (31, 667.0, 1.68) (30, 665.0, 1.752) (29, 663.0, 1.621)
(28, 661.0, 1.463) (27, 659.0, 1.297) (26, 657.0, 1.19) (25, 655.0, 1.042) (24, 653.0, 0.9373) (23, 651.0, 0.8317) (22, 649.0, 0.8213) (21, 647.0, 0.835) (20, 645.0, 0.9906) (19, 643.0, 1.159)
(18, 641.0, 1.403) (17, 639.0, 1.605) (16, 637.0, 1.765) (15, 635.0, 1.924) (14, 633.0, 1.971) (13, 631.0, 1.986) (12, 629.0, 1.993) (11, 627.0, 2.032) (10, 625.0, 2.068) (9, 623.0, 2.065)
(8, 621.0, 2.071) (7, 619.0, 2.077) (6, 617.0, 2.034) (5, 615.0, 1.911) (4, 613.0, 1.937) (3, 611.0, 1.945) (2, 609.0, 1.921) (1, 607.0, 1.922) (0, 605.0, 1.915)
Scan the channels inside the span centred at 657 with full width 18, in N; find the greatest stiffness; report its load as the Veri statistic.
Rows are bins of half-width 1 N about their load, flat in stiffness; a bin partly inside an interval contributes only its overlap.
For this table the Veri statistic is 665.0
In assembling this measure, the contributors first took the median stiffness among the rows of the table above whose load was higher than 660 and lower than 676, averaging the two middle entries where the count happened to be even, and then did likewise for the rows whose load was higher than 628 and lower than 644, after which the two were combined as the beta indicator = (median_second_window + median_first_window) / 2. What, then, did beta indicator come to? 1.8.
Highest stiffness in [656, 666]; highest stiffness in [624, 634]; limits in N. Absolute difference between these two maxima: 0.32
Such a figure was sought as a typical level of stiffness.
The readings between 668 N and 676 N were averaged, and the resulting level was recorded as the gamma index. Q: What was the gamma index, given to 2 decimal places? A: 1.77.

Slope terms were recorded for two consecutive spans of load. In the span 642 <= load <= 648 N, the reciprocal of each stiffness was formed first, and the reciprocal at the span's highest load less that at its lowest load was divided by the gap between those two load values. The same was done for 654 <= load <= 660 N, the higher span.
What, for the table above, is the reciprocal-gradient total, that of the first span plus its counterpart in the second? 0.04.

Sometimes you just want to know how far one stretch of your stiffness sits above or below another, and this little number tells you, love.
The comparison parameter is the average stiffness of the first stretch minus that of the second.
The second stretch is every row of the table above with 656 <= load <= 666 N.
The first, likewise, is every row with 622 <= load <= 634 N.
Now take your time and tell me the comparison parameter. 0.6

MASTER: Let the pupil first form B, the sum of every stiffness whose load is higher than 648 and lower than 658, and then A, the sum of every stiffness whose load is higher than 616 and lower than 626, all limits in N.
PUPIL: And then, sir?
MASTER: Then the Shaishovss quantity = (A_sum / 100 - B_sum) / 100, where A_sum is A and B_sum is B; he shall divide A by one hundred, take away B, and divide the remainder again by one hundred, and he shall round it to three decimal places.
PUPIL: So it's -0.047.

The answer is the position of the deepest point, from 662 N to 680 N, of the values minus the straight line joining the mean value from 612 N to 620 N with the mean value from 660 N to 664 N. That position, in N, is 663.0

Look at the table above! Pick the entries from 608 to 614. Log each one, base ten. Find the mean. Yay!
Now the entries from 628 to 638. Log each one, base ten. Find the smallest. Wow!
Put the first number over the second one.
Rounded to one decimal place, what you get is 1.2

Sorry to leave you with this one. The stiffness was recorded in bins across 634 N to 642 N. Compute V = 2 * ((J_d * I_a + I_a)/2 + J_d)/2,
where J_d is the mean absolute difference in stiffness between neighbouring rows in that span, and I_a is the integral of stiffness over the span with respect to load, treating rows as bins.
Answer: 8.0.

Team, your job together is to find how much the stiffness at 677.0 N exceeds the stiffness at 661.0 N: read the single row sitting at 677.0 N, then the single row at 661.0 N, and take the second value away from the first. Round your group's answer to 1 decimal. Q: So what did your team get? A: 0.3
